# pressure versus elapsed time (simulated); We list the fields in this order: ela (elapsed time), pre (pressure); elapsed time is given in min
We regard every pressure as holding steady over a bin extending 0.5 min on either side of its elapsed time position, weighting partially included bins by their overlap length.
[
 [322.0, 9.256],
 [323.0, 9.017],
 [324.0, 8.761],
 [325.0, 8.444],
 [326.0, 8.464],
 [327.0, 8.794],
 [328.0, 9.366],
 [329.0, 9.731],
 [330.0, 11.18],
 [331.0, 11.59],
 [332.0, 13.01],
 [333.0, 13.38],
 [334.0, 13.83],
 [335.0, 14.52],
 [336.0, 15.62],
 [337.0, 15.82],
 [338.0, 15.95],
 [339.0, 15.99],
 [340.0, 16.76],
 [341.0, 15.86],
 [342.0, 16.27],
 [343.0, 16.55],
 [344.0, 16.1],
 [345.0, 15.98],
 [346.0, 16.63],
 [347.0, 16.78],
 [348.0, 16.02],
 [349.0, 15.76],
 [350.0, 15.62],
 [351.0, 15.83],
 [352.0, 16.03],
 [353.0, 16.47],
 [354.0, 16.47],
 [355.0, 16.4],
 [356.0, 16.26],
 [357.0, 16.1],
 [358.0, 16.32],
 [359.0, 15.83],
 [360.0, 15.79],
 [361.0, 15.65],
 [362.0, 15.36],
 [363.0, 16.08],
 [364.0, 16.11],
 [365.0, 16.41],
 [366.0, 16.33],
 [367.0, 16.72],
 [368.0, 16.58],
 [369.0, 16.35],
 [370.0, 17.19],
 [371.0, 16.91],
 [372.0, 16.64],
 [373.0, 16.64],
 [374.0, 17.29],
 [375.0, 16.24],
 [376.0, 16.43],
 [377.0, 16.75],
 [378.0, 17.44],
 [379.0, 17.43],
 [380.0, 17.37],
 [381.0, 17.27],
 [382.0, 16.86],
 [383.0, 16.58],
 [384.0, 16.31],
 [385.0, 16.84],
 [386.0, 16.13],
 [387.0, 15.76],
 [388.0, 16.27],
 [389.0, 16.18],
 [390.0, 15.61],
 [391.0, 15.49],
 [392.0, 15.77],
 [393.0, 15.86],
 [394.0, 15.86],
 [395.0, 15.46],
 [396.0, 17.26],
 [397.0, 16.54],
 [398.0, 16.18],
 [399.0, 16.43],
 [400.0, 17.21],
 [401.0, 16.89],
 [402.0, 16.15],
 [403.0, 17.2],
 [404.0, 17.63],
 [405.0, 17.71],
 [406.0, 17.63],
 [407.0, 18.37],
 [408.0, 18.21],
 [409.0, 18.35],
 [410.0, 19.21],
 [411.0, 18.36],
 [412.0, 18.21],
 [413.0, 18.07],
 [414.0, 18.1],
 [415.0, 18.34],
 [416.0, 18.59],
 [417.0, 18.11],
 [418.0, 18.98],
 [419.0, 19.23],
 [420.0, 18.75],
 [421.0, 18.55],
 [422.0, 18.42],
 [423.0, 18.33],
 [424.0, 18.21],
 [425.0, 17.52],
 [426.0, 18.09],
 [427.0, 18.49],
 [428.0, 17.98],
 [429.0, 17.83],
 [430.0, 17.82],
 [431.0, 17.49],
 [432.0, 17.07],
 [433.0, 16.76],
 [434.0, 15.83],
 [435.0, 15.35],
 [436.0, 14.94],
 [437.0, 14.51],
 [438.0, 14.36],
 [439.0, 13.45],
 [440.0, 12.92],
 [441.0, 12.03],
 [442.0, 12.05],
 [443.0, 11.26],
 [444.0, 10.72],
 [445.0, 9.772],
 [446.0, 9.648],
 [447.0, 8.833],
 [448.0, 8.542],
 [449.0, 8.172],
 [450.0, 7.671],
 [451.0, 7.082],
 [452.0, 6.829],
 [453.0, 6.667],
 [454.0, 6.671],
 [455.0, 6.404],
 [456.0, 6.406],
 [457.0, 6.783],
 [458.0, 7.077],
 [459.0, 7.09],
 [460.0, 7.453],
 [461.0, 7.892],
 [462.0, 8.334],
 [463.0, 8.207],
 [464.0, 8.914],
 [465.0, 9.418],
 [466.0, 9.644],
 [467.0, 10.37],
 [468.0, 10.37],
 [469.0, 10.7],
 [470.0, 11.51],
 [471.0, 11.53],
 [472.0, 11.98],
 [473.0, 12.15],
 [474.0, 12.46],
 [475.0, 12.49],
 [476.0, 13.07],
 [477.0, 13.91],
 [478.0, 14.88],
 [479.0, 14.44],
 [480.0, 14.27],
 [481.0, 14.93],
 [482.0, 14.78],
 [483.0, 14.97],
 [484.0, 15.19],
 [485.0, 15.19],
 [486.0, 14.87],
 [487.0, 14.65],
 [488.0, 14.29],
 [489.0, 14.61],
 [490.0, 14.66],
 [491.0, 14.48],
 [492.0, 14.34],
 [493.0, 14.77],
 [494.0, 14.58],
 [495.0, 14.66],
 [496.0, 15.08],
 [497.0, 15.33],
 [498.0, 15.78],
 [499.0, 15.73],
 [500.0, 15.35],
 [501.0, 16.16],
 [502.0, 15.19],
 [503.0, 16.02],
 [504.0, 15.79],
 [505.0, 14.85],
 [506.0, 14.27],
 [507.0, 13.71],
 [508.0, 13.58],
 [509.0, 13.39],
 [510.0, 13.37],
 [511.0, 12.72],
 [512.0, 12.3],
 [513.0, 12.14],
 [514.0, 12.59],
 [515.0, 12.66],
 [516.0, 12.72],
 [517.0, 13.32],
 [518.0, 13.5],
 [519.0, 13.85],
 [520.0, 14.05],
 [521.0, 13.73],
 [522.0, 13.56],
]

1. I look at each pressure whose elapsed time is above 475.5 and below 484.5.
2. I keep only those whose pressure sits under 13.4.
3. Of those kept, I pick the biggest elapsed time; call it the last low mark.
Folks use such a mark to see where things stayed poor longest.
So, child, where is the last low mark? 476.0 min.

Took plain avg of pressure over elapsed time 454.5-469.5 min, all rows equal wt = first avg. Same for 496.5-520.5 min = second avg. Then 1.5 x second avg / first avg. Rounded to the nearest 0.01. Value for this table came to 2.54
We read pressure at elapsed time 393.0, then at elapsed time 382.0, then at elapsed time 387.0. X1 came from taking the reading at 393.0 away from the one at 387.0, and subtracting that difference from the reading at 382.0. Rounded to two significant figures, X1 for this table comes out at 17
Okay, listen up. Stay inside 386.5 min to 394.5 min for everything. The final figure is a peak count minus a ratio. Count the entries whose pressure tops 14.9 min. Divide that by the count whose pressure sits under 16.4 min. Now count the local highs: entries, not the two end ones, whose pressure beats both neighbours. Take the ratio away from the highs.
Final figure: 0.0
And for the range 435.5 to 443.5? 0.9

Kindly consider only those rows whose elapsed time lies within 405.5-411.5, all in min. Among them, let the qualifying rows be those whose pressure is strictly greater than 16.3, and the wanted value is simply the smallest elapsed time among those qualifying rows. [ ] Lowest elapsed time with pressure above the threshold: 406.0 min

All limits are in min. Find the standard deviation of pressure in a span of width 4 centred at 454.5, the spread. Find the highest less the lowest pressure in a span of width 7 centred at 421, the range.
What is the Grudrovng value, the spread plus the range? 1.2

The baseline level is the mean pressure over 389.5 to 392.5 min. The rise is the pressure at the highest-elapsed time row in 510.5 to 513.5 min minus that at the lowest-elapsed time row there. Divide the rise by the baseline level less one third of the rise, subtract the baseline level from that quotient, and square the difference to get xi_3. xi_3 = 245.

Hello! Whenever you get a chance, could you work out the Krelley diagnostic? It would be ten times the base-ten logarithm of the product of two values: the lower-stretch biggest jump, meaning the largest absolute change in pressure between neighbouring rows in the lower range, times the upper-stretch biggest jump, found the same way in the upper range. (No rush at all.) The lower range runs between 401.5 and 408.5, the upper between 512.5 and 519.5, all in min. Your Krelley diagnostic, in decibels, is -2.0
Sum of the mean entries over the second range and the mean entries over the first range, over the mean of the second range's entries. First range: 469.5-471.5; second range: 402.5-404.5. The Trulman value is 1.7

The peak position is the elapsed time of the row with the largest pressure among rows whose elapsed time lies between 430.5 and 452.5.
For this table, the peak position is 431.0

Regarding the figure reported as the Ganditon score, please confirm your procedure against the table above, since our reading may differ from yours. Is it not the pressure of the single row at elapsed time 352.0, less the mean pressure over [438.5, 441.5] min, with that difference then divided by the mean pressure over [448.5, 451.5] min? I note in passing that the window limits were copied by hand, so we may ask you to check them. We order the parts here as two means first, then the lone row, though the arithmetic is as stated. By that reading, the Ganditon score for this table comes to 0.42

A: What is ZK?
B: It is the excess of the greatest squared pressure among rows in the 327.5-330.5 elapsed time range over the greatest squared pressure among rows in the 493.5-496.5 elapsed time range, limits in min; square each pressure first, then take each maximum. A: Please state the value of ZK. -102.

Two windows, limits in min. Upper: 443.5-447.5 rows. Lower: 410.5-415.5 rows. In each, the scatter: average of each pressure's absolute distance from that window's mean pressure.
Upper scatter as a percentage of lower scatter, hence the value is 469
